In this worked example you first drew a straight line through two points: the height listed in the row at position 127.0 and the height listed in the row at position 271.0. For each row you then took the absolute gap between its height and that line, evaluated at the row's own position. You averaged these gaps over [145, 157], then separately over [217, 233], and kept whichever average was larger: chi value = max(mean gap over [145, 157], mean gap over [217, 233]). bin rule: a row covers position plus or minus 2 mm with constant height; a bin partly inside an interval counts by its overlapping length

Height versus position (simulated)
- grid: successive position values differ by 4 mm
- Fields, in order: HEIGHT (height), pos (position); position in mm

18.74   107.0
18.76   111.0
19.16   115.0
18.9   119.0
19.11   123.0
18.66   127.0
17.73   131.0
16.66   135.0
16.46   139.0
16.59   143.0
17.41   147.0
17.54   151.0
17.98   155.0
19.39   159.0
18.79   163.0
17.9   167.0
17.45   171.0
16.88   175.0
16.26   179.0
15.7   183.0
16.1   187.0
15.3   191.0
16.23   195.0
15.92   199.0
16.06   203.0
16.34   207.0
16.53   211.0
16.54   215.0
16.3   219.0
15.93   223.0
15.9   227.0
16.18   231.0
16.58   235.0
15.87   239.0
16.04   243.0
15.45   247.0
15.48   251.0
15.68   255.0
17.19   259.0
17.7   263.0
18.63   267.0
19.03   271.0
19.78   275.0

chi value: 2.83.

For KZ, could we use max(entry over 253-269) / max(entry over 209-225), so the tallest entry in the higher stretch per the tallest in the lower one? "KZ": 1.13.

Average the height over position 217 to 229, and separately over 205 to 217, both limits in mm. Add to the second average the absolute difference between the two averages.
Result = 16.9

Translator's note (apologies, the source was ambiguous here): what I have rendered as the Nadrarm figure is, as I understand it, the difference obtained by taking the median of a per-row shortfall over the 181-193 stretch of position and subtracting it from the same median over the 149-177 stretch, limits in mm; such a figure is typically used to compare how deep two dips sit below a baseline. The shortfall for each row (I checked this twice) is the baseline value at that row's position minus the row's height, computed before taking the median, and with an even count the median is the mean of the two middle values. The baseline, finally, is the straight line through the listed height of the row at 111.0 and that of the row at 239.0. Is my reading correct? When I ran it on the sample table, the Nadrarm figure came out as -1.6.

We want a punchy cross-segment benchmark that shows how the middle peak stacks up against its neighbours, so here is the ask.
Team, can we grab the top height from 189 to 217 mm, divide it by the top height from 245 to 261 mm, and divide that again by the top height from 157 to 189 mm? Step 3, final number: 0.0496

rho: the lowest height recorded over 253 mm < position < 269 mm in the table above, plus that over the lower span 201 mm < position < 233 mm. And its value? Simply 31.6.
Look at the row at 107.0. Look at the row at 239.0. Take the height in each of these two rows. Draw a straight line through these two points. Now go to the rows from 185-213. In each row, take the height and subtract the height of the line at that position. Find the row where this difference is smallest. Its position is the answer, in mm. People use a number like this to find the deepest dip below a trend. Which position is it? 191.0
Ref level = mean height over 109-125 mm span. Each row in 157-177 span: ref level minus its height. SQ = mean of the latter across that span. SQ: 0.9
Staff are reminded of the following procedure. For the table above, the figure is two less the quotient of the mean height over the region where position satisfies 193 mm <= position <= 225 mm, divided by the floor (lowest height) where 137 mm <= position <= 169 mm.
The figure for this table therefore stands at 1.01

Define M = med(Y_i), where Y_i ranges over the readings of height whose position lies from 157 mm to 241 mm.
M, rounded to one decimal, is 16.3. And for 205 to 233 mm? 16.3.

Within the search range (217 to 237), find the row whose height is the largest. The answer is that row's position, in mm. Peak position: 235.0 mm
